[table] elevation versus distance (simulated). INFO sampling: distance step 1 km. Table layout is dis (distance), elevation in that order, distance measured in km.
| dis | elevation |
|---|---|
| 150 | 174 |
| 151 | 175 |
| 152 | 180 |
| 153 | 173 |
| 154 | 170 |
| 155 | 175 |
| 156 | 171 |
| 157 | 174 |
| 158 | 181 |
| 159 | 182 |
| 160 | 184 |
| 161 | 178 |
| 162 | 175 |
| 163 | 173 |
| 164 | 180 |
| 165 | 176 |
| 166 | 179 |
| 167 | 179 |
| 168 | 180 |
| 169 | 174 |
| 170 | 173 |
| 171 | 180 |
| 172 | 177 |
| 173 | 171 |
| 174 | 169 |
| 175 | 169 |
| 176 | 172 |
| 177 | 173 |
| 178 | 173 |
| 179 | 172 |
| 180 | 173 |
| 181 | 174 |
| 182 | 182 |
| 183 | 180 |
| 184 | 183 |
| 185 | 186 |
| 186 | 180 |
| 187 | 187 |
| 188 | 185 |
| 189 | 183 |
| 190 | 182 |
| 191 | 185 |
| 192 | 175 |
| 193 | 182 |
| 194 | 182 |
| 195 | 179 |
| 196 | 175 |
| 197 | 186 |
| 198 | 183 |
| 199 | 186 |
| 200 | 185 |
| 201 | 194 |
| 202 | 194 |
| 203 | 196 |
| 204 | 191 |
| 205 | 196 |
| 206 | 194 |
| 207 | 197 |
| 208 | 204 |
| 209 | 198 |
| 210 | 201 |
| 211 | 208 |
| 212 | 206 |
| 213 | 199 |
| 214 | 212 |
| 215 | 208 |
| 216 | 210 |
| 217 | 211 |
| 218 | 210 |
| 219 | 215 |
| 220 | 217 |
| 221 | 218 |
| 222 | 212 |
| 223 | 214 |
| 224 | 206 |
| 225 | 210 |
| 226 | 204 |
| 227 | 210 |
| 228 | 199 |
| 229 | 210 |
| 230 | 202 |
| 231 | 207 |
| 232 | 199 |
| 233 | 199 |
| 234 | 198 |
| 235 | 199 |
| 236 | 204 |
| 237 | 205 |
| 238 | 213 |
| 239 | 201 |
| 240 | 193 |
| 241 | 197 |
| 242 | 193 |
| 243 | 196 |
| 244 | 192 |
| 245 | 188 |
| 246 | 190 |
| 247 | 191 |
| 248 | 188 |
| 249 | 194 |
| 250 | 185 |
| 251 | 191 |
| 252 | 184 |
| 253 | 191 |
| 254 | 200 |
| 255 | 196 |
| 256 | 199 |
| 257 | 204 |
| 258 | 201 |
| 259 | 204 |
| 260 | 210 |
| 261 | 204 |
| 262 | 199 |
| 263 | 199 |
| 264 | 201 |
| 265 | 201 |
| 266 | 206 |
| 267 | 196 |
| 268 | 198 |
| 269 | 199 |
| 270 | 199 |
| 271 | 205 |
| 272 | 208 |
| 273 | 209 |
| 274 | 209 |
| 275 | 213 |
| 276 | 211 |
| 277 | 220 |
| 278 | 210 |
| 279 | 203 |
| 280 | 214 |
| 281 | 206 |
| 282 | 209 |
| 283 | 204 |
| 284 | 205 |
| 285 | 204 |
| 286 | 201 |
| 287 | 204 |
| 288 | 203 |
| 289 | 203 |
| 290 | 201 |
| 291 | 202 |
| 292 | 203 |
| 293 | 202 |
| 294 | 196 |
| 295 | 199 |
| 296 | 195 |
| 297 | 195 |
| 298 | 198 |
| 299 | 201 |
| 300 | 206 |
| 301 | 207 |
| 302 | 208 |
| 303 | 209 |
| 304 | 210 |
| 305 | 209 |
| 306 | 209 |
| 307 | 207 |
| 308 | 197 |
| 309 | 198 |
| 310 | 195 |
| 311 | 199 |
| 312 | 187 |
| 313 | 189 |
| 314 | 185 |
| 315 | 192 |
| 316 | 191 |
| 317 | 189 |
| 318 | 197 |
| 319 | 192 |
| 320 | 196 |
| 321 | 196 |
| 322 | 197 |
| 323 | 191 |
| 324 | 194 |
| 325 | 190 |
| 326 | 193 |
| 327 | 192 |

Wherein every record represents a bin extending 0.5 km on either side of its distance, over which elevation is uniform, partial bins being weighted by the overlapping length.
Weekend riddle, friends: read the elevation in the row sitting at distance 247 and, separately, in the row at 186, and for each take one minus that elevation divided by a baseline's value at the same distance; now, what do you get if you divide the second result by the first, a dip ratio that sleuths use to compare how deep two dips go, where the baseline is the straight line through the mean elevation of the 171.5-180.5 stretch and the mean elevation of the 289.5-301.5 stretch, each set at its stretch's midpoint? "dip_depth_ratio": 2.9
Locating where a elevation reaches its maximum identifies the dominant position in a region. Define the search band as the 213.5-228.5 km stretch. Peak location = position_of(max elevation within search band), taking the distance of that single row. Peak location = 221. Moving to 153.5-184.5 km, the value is 160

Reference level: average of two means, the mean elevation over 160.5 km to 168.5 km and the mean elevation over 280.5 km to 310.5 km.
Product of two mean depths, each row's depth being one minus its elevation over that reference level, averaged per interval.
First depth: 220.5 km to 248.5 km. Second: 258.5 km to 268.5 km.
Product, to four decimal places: 0.0036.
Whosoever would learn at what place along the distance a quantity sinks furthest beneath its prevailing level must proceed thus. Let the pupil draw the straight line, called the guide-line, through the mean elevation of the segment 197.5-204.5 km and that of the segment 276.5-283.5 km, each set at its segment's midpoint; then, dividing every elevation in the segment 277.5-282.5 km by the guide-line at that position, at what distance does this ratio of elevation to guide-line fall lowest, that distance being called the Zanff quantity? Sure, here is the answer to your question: 279 km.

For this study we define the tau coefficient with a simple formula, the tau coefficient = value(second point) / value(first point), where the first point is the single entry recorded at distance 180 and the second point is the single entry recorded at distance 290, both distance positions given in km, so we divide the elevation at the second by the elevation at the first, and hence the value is 1.16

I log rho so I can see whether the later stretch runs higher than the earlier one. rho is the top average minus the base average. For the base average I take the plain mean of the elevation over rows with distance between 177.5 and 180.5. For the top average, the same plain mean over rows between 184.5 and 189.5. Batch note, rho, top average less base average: 12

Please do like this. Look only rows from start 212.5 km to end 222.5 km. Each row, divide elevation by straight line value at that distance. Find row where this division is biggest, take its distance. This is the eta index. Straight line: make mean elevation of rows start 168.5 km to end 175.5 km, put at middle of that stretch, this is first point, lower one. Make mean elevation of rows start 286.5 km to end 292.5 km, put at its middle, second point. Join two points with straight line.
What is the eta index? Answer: 221 km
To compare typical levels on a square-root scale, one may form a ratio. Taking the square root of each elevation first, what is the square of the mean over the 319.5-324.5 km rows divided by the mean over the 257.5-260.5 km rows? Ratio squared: 0.950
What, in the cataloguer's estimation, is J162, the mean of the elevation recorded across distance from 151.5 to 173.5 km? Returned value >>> 177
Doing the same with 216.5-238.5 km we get 207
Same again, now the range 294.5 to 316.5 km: 199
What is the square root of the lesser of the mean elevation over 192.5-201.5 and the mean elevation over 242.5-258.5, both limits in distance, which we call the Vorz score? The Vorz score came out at 13.5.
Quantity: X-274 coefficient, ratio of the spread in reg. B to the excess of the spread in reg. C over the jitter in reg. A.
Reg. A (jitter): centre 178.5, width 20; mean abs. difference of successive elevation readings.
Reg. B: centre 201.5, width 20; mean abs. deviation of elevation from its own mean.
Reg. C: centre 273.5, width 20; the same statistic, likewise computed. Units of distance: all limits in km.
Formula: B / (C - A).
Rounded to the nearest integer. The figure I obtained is 4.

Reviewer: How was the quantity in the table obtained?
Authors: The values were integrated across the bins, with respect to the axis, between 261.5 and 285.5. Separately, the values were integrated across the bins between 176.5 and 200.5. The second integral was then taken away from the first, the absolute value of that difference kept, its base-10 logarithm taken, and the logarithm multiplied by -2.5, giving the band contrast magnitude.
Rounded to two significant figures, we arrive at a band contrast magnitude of -6.9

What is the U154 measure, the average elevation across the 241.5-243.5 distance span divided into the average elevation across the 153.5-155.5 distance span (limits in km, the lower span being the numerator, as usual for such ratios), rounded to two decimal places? 0.89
